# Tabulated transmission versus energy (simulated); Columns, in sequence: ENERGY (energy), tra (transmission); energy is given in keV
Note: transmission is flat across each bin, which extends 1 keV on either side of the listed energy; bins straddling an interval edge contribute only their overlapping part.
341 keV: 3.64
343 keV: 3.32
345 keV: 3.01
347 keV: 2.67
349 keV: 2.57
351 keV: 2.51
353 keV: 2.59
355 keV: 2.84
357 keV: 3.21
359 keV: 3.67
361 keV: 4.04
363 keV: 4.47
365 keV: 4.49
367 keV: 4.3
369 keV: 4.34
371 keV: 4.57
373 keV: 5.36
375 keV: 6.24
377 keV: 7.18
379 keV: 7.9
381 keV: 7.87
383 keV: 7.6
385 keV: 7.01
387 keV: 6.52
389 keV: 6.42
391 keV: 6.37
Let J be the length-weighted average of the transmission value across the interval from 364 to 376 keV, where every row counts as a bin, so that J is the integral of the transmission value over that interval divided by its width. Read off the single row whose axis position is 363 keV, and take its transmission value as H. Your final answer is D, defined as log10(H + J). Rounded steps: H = 4.47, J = 4.9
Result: 0.97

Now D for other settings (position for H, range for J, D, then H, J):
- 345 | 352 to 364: 0.81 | 3.01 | 3.5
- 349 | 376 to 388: 1.00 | 2.57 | 7.3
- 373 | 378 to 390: 1.10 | 5.36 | 7.2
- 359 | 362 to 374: 0.92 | 3.67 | 4.6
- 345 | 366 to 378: 0.92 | 3.01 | 5.3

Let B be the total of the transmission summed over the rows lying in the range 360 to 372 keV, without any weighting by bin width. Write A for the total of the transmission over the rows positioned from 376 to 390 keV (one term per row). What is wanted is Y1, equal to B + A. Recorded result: 77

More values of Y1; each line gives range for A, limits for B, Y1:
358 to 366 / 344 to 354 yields 30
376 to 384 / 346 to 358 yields 47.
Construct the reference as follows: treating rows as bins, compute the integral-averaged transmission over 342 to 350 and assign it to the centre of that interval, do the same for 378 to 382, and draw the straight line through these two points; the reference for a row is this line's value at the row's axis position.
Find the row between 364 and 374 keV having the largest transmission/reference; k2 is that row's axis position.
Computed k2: 365 keV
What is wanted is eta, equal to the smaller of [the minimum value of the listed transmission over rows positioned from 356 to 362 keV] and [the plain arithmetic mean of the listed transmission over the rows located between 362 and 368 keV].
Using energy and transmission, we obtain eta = 3.21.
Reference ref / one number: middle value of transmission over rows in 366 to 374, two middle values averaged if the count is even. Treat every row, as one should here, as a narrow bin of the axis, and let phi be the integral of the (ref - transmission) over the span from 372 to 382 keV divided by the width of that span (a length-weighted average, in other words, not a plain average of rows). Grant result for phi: -2.5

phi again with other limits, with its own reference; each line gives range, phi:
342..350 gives 1.6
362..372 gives 0.0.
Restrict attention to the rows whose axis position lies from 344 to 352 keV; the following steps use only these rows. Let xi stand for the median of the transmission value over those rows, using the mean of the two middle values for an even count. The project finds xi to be 2.6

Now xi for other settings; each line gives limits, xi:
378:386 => 7.7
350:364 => 3.2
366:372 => 4.3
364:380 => 5.0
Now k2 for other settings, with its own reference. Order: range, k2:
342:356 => 343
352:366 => 363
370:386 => 379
